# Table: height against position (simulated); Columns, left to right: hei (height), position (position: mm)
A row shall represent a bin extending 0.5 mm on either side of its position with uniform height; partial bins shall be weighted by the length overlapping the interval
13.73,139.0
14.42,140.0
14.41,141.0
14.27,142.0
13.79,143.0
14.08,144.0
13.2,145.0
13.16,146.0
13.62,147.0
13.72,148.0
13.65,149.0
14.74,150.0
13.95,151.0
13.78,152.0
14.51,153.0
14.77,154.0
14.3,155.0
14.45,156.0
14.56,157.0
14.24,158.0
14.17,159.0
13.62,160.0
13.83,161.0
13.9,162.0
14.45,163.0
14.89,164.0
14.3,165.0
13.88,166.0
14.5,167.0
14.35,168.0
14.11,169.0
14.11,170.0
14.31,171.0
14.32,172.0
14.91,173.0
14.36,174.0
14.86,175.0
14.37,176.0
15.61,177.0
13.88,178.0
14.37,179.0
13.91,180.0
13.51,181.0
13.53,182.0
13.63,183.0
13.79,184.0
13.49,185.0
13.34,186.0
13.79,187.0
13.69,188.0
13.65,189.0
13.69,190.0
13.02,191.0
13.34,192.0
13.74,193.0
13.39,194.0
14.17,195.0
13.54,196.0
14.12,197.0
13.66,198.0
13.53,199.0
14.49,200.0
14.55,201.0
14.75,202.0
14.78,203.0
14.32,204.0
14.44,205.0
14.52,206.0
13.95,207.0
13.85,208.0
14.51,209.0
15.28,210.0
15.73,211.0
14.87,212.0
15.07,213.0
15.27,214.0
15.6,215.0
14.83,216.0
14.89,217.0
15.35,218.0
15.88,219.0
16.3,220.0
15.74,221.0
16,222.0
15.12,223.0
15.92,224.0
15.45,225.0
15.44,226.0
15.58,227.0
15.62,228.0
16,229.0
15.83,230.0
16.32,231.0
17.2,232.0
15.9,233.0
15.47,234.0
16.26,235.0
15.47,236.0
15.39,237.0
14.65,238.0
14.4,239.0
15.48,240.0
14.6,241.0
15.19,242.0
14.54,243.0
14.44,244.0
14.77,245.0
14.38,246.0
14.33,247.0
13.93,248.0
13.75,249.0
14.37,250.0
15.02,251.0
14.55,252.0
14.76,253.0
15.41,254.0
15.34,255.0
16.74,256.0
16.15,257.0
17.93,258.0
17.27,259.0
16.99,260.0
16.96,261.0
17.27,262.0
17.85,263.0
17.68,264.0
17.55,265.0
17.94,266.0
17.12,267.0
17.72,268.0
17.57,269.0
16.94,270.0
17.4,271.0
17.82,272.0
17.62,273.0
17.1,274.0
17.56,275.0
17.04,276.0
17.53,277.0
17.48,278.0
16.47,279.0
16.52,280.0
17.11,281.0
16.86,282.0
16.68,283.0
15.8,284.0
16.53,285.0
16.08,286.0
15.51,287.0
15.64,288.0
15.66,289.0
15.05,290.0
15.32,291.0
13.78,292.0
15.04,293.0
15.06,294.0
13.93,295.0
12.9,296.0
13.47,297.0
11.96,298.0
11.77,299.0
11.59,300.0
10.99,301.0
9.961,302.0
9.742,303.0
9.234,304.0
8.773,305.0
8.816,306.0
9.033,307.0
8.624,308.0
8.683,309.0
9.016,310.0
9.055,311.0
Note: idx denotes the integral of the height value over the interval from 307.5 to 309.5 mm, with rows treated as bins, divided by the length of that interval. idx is 8.7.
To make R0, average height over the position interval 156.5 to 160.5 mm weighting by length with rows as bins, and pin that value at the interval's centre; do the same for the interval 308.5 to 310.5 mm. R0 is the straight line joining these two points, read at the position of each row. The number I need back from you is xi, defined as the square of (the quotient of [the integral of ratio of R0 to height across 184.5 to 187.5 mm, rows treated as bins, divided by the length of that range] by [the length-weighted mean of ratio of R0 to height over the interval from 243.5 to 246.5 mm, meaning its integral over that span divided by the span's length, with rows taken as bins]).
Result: 1.62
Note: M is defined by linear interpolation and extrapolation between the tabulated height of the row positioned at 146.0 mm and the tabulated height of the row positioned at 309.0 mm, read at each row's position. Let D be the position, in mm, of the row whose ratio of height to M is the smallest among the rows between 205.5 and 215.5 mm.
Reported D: 208.0 mm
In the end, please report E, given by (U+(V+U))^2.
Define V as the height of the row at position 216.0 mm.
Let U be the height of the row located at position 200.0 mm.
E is 1919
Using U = 14.49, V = 14.83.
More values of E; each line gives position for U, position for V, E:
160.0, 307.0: 1316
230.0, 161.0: 2069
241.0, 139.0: 1843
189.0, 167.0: 1747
